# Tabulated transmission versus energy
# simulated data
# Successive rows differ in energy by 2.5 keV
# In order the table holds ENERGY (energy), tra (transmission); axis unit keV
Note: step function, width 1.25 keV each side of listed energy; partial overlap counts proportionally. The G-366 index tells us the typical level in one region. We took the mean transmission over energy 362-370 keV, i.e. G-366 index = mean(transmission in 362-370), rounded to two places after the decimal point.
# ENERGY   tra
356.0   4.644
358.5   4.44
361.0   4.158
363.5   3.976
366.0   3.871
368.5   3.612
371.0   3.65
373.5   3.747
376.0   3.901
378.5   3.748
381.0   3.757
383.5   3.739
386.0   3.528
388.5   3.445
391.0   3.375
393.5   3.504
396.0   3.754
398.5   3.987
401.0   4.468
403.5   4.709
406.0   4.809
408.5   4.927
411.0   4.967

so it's 3.82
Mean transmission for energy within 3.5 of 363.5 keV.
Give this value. 4.00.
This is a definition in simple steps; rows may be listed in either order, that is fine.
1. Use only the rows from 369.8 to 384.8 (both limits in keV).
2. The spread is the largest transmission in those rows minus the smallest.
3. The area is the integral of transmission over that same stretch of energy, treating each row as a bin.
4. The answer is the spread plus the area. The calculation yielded 56.6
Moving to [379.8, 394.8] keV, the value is 53.8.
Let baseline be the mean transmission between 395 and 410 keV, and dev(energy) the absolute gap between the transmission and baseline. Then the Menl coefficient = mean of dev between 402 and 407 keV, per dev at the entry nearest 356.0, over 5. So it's 0.31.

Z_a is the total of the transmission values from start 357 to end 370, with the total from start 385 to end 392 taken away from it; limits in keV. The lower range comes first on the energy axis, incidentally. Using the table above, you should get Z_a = 10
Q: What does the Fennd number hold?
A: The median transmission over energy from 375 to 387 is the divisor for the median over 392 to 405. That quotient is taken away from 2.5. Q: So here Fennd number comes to 1.44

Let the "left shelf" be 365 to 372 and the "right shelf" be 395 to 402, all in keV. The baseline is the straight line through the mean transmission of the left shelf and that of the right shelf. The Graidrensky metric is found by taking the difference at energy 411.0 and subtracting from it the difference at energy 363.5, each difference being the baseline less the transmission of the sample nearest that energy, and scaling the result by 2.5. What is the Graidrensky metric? -1.1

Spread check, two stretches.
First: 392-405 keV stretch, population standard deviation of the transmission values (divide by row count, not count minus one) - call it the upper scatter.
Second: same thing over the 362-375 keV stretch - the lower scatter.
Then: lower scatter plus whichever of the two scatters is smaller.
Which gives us 0.27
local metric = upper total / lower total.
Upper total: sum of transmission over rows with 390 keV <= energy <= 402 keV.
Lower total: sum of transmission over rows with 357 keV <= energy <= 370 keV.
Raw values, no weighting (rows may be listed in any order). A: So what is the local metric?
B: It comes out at 0.95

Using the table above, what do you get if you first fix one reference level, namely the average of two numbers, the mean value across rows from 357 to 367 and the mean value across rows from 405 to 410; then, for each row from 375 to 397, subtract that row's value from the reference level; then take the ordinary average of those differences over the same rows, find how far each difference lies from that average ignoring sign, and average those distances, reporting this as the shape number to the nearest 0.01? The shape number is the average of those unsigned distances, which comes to 0.16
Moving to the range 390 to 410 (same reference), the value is 0.54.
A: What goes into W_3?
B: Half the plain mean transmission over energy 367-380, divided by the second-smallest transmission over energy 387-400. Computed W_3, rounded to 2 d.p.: 0.54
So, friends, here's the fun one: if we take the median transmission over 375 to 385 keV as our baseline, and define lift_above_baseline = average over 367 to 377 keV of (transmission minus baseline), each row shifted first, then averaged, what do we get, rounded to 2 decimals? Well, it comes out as -0.03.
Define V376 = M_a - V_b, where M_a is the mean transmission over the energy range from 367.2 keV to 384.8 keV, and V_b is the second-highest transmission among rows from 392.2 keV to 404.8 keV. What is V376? -0.7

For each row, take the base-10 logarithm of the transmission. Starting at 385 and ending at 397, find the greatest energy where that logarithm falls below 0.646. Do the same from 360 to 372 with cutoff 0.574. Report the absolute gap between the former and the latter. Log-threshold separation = 25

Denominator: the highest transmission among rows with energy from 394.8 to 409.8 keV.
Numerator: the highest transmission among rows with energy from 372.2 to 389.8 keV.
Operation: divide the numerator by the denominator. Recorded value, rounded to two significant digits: 0.79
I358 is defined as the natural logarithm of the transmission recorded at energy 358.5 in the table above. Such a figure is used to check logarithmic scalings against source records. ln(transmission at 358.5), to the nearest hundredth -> 1.49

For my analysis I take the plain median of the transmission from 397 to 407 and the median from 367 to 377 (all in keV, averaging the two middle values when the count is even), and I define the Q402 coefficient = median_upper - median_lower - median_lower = -2.8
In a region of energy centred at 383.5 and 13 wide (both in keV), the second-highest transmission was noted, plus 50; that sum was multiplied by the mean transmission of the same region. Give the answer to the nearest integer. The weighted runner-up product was 196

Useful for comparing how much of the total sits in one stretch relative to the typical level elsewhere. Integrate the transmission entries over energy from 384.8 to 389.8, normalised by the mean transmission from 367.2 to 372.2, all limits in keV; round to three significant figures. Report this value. 4.80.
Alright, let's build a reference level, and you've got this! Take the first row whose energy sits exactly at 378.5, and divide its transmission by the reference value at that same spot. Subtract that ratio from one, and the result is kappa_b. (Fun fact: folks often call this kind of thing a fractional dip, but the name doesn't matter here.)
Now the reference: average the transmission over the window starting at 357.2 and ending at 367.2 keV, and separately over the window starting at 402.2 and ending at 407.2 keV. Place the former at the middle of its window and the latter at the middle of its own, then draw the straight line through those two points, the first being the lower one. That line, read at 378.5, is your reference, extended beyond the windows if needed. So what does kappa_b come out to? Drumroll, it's 0.14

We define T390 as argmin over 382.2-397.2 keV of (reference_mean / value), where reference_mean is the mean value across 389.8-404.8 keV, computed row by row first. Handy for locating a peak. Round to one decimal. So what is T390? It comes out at 396.0 keV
